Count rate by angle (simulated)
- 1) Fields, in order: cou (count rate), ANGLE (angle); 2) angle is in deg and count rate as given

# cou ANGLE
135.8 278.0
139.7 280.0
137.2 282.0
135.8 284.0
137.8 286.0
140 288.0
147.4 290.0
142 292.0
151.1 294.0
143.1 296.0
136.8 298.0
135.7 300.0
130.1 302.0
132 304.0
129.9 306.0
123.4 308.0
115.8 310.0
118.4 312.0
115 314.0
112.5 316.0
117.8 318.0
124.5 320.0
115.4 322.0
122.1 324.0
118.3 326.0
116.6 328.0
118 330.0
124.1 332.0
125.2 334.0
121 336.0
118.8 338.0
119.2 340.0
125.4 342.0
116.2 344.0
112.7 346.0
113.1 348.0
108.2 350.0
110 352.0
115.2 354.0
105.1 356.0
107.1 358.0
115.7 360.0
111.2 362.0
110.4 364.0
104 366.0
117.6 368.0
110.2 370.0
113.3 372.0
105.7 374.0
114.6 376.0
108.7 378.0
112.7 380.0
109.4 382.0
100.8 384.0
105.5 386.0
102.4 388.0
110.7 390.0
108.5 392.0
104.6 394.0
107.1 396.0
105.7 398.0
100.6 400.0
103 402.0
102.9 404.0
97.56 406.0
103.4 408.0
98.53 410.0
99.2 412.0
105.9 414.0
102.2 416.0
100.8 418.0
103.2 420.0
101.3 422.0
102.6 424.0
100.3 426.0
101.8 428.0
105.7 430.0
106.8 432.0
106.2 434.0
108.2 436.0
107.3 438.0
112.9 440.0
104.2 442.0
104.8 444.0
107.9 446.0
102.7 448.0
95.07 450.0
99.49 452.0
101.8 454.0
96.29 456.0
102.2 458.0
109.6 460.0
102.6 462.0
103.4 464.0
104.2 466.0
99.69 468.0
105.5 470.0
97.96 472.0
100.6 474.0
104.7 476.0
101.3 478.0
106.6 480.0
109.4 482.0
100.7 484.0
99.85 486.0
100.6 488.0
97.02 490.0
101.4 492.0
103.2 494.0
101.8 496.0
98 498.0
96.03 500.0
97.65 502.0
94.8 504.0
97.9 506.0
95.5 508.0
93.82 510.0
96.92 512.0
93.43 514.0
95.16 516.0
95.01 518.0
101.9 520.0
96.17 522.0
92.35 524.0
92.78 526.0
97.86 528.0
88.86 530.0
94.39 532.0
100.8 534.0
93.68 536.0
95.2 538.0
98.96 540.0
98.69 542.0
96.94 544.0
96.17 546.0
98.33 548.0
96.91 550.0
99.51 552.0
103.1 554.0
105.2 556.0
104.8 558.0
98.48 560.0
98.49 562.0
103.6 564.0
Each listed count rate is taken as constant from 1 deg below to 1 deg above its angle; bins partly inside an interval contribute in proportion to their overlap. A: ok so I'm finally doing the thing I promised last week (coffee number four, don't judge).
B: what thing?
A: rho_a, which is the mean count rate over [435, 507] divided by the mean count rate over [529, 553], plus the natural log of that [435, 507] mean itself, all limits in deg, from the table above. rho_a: 5.68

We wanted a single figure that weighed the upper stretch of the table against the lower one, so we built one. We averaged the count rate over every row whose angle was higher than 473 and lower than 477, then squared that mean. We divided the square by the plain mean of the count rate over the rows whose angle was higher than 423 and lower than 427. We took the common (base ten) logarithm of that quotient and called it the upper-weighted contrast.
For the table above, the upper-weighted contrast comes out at 2.02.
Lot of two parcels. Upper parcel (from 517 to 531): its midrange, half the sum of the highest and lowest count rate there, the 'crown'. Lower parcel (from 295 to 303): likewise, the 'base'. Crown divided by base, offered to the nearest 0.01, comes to 0.70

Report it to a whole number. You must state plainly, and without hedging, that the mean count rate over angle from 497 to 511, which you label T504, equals 96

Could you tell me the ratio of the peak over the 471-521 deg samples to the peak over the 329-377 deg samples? 0.87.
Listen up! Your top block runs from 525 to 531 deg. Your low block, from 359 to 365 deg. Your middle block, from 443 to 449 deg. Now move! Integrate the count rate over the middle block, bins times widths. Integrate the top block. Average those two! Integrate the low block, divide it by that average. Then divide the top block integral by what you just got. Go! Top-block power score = 493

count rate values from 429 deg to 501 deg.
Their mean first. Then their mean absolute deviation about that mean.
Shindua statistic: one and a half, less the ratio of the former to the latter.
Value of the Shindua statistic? -29.0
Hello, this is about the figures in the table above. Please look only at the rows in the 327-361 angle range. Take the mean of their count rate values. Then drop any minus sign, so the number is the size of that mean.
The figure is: 116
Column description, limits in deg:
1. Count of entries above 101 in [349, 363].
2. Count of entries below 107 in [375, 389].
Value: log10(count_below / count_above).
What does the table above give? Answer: -0.37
